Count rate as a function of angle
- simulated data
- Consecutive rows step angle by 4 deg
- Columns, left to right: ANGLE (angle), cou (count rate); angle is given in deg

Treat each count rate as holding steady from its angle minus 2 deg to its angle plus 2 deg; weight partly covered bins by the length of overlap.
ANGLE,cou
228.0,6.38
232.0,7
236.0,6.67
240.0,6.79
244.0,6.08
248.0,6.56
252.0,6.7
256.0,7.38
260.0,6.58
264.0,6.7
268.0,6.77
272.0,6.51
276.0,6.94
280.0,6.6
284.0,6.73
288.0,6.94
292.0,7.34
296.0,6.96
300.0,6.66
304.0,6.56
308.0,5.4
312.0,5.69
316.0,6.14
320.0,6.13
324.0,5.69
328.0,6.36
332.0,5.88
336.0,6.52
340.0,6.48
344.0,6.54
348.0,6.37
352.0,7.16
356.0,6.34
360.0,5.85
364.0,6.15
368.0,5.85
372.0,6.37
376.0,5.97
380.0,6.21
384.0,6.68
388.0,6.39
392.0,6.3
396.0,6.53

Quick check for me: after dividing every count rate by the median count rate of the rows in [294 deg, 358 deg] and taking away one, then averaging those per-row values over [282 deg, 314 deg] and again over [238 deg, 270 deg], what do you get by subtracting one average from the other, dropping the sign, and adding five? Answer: 5.03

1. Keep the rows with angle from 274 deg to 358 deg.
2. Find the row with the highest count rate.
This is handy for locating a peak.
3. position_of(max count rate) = 292.0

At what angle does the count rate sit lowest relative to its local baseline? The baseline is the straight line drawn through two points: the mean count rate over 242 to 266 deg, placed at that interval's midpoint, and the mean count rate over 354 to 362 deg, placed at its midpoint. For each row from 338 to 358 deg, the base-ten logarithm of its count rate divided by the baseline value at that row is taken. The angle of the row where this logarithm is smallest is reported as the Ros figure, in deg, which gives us 348.0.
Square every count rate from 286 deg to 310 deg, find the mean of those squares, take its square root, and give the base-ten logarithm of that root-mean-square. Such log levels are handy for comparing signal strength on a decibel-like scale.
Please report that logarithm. 0.824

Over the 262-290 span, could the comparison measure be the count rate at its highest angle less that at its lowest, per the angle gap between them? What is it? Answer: 0.01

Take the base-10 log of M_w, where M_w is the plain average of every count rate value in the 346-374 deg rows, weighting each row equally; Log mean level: 0.799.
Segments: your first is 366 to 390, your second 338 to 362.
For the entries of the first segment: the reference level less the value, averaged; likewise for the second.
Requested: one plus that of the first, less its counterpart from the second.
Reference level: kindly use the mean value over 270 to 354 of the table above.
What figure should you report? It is 1.2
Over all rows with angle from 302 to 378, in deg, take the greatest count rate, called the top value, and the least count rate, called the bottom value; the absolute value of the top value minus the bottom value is 1.8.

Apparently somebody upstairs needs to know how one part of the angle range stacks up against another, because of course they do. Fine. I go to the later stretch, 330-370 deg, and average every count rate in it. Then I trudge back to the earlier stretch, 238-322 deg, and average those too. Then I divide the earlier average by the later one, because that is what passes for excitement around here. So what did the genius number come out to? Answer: 1.04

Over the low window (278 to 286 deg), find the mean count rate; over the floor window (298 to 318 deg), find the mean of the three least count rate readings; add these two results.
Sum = 12.4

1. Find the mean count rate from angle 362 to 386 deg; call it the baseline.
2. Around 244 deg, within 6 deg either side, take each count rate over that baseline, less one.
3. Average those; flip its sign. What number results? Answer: -0.044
